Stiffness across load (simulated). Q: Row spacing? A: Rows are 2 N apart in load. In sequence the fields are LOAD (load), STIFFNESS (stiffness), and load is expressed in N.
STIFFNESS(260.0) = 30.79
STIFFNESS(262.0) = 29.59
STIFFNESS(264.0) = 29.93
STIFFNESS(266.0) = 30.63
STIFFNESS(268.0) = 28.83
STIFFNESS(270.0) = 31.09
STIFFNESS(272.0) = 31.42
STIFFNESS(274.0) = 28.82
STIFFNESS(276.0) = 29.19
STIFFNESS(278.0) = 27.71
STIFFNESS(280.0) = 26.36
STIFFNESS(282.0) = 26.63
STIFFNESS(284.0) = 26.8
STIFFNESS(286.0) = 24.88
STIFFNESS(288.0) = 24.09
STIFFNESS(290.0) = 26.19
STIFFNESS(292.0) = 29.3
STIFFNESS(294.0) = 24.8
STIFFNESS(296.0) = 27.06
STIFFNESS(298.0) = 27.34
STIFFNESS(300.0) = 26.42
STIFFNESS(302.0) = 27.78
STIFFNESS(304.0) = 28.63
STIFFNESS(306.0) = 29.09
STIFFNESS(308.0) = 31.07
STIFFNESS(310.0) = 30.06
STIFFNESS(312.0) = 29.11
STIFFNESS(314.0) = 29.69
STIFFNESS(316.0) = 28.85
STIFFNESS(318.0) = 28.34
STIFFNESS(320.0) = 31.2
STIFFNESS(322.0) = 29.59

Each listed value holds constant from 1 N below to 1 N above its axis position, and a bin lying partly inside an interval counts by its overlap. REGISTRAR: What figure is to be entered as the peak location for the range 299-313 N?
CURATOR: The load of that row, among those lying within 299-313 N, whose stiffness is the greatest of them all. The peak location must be 308.0 N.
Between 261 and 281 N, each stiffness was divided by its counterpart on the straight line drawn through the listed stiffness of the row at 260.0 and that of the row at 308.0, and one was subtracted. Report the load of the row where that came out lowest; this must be 280.0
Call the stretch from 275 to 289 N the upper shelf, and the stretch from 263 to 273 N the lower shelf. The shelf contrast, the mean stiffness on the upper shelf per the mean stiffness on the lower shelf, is 0.87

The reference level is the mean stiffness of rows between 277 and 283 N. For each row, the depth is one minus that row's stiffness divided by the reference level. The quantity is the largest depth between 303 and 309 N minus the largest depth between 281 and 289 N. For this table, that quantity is -0.17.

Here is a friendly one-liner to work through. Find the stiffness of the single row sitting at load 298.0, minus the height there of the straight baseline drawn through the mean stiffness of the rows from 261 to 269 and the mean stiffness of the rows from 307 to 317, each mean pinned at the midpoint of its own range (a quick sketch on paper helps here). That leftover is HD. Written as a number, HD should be -2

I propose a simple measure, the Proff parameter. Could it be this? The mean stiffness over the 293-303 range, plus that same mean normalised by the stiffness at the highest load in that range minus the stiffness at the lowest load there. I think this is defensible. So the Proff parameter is 36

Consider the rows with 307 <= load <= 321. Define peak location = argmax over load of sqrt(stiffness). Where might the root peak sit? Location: 320.0 N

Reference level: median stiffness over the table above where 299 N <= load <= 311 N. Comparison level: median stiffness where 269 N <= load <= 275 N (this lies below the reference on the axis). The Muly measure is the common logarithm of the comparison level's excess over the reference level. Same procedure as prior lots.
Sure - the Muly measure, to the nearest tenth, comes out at 0.3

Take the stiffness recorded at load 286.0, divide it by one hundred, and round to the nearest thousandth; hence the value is 0.249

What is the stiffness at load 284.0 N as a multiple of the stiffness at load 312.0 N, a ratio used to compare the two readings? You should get 0.92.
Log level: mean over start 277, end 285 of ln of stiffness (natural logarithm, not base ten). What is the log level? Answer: 3.29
